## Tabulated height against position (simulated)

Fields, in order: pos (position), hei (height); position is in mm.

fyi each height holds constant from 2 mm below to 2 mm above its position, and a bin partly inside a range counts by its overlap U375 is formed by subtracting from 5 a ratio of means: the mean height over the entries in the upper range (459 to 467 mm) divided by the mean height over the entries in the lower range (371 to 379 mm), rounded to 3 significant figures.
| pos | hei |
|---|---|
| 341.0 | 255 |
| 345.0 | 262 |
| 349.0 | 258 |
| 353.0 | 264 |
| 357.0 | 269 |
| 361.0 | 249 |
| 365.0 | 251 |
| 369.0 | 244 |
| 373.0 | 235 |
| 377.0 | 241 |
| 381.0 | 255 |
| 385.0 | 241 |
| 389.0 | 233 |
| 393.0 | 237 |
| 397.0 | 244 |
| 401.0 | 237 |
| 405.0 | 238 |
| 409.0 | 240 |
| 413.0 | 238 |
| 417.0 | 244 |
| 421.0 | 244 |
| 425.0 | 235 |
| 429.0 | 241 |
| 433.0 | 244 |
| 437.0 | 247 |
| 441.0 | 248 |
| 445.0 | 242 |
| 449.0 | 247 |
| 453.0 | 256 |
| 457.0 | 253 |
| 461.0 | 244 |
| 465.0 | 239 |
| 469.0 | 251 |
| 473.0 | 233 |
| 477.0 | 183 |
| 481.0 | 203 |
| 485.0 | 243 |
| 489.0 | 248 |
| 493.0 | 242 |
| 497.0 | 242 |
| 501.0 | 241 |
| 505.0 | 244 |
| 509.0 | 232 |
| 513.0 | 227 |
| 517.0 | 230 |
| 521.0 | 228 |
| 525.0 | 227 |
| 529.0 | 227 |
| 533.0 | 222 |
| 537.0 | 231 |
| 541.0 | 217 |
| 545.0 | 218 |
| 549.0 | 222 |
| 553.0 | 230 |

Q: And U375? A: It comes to 3.99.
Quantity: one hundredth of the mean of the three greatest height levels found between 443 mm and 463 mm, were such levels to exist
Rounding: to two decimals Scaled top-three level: 2.52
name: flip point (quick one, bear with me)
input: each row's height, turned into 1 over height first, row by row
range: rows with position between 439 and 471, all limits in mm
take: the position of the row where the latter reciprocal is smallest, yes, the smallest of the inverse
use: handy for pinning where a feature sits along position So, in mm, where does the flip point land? 453.0 mm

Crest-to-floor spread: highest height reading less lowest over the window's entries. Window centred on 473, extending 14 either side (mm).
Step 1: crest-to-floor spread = 68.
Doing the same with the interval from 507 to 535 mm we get 10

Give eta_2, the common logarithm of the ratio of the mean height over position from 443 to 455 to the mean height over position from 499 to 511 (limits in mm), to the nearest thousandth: 0.017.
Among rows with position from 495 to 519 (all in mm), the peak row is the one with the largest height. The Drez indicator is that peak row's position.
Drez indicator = 505.0 mm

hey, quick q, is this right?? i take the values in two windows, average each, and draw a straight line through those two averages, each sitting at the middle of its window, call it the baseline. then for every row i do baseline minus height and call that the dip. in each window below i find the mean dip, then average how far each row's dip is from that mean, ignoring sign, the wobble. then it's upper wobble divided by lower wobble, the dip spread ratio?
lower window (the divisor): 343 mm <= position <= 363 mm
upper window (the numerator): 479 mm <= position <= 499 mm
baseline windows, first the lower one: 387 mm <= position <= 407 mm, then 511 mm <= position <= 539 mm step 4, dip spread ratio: 2.5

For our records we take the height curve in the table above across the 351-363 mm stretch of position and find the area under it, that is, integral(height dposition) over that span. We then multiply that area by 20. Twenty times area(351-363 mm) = 62560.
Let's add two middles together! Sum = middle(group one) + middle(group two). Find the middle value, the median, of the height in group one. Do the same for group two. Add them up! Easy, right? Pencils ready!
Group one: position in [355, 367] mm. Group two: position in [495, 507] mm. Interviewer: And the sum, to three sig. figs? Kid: 493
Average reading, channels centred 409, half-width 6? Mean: 239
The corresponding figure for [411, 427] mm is 240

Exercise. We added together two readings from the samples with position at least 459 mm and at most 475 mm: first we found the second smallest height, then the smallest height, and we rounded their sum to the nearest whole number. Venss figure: 472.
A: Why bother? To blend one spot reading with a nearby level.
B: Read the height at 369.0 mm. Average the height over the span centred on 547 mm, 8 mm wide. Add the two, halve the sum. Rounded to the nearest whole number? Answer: 232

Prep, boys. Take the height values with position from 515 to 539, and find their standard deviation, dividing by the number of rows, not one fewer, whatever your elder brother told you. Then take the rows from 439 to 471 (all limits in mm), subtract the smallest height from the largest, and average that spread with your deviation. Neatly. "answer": 9.9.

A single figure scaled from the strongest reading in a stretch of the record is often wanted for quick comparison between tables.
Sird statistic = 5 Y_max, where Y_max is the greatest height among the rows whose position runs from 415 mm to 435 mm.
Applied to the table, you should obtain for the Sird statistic 1220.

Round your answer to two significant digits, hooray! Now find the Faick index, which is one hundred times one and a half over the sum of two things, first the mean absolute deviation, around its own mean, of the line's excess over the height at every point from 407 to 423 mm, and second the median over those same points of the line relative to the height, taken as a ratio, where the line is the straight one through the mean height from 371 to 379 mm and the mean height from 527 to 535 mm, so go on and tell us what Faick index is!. 39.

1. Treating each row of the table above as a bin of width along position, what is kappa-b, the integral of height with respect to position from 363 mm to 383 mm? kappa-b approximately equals 4904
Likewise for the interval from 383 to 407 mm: 5720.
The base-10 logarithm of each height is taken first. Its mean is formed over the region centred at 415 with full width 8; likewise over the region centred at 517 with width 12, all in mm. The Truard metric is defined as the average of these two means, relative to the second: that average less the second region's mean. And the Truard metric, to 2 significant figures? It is 0.012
